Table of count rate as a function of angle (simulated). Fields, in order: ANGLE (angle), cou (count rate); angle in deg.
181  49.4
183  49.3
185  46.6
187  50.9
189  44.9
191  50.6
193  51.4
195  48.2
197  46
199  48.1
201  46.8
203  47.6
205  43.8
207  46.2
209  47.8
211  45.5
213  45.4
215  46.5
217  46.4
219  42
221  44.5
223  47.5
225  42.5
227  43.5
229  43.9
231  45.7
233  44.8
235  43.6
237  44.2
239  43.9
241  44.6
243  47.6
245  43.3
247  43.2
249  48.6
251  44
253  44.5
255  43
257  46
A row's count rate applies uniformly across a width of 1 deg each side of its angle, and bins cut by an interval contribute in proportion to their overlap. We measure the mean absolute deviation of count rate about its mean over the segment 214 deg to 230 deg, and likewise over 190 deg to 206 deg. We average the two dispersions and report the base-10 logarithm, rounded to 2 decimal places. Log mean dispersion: 0.23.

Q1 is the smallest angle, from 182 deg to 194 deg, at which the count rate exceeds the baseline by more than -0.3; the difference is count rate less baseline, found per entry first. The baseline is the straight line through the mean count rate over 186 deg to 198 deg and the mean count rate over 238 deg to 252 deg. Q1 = 183 deg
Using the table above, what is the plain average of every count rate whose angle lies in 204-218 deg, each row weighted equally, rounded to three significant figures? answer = 45.9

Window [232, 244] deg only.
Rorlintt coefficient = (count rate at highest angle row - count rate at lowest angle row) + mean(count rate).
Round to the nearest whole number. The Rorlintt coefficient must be 48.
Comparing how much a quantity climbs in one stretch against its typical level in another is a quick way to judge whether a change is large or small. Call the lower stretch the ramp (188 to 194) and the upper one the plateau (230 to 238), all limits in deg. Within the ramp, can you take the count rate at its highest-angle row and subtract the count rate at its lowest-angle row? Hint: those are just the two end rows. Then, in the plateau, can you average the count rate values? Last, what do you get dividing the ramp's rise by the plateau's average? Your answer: 0.15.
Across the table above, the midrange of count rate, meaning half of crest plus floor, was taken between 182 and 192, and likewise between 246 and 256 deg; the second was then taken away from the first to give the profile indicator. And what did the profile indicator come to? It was 2.1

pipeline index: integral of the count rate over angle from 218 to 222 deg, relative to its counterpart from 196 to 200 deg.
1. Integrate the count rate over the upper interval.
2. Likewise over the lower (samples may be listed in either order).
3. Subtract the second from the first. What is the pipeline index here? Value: -15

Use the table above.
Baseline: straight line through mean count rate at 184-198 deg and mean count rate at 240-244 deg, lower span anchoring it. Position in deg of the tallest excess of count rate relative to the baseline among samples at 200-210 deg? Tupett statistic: 209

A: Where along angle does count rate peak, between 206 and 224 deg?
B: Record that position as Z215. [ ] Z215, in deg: 209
